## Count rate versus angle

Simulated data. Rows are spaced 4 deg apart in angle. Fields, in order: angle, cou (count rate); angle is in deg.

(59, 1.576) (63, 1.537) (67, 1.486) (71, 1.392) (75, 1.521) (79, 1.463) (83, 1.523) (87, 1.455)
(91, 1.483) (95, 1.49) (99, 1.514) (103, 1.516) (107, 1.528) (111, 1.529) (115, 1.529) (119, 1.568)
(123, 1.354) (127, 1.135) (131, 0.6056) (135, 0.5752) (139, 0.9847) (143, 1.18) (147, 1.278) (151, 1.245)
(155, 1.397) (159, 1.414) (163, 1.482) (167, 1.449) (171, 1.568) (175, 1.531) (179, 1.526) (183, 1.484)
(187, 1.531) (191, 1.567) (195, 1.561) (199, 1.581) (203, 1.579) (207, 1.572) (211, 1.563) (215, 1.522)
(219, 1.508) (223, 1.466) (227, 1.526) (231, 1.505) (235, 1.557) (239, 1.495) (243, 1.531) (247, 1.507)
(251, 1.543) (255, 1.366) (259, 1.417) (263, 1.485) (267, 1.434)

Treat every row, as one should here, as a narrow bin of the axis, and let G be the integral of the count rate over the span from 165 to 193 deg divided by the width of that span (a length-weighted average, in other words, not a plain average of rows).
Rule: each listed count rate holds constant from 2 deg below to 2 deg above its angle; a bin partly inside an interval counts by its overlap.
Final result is 1.522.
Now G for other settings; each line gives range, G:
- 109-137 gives 1.185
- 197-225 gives 1.542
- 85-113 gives 1.502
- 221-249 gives 1.512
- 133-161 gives 1.153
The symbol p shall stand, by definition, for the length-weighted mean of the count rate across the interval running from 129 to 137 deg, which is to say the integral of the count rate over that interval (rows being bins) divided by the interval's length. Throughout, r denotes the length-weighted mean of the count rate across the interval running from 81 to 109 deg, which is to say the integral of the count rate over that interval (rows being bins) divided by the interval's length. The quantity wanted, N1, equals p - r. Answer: -0.9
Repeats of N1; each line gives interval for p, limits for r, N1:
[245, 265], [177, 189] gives -0.1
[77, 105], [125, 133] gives 0.6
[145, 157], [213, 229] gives -0.2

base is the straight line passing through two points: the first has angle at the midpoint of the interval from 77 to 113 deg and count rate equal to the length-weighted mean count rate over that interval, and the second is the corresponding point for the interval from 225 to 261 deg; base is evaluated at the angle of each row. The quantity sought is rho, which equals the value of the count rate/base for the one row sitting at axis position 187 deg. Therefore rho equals 1.023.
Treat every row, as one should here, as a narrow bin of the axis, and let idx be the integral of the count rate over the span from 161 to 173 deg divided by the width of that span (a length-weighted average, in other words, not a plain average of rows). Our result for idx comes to 1.50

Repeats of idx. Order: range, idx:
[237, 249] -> 1.51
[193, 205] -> 1.57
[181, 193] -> 1.53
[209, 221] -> 1.53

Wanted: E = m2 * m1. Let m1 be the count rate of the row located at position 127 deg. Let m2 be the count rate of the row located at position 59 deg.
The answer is 1.8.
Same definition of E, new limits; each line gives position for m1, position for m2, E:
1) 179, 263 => 2.3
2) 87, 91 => 2.2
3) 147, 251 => 2.0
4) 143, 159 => 1.7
